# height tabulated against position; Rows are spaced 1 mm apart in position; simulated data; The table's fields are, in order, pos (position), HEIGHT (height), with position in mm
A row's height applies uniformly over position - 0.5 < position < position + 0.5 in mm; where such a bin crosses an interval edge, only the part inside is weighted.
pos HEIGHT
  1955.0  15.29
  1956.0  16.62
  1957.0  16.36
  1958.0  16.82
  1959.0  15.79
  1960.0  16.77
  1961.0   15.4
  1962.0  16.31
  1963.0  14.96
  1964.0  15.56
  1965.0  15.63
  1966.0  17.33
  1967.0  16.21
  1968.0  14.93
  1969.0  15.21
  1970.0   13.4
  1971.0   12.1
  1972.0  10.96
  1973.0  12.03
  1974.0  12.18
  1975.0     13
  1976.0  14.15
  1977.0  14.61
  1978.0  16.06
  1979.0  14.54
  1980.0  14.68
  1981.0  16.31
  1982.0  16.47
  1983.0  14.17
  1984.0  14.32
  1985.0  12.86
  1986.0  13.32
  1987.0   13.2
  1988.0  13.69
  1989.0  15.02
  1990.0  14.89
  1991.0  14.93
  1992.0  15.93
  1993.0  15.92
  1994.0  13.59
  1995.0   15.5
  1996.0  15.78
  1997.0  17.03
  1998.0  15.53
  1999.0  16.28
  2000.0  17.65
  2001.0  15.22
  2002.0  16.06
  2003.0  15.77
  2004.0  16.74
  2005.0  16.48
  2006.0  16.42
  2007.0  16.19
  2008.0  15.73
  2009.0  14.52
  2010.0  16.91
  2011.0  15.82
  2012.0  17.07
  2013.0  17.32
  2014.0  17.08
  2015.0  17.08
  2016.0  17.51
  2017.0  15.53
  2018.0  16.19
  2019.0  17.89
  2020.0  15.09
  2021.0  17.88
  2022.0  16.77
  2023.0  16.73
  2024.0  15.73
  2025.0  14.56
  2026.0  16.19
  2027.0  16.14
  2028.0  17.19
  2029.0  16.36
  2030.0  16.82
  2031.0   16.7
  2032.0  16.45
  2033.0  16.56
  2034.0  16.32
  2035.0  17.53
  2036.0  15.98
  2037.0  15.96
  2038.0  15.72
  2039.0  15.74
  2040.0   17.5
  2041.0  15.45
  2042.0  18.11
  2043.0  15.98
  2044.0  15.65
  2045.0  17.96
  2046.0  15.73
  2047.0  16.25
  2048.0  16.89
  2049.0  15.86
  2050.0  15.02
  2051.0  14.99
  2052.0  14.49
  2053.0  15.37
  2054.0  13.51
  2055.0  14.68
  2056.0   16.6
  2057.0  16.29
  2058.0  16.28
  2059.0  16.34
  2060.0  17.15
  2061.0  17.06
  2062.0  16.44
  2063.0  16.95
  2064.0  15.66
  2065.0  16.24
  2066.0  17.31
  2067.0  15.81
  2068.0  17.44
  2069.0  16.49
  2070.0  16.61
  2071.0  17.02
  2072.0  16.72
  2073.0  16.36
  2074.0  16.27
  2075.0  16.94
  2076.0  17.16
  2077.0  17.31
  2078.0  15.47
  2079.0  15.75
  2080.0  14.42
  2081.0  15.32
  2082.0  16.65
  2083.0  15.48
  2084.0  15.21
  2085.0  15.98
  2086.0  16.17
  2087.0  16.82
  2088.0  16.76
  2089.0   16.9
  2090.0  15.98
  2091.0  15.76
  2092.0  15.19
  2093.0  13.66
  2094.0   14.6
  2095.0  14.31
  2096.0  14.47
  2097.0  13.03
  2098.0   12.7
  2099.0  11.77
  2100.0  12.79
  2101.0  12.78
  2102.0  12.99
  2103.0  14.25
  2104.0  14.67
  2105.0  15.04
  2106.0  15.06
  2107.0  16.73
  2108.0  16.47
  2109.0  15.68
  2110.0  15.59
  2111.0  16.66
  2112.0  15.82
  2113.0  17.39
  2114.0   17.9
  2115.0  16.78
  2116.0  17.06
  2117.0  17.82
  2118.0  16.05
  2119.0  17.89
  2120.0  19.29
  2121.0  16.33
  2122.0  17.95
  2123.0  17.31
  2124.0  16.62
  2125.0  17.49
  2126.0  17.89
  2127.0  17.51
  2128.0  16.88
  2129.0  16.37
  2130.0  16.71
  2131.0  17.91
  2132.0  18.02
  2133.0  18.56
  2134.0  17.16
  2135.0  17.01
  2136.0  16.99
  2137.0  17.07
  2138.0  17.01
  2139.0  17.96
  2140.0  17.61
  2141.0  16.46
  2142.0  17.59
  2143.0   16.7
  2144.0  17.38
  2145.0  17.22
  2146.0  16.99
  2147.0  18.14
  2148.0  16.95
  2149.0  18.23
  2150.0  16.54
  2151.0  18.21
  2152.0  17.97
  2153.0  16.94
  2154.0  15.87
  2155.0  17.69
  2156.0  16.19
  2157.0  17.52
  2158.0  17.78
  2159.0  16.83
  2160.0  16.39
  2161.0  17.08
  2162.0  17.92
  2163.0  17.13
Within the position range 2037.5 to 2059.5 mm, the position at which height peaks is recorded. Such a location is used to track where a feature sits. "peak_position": 2042.0 mm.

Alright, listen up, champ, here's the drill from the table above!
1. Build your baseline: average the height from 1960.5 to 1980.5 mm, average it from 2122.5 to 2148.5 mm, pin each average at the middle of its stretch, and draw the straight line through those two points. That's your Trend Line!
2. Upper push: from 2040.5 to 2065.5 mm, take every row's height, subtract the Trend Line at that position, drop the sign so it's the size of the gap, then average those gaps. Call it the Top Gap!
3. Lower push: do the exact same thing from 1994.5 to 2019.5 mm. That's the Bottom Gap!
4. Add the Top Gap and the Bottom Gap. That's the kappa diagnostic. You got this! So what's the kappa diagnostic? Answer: 2.12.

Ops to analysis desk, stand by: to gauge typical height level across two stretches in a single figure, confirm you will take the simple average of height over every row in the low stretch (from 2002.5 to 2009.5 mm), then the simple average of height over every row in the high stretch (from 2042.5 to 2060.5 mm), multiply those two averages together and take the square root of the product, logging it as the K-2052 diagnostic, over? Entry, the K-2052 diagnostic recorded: 15.9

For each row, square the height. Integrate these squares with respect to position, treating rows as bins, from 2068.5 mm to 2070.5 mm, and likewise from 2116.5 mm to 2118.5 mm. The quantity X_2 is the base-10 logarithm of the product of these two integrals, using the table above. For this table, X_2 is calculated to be 5.50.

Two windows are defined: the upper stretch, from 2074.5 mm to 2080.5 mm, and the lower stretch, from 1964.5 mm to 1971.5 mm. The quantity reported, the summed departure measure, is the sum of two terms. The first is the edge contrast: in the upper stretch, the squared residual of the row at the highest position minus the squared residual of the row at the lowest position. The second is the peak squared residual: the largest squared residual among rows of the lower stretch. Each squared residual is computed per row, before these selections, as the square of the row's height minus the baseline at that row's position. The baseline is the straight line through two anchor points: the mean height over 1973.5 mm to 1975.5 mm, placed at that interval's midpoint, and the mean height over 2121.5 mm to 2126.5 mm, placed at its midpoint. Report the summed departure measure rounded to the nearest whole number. 27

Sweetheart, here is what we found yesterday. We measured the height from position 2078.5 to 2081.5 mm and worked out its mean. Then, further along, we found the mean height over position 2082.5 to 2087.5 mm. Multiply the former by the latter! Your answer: 242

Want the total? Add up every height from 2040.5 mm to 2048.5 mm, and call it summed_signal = 132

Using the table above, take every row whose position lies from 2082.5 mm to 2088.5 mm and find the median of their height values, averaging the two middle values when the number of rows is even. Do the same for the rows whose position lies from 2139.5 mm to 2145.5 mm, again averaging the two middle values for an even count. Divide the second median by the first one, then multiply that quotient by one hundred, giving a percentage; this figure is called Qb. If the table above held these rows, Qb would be 108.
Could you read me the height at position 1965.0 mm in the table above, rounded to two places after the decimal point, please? 15.63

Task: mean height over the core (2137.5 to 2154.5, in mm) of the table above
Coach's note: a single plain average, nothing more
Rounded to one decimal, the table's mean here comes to 17.3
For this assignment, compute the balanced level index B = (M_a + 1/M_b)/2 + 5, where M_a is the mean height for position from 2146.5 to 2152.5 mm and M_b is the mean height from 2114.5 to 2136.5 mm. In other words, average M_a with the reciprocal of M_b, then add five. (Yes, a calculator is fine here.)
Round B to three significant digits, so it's 13.9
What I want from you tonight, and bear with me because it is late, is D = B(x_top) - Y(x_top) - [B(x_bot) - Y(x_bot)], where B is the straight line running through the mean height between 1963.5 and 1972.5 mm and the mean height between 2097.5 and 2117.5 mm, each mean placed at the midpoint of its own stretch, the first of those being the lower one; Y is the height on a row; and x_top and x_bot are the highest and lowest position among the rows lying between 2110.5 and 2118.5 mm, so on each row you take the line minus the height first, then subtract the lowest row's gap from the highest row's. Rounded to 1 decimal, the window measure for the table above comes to 0.6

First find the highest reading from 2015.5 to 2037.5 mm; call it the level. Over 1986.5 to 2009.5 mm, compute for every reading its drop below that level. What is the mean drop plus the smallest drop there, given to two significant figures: 2.6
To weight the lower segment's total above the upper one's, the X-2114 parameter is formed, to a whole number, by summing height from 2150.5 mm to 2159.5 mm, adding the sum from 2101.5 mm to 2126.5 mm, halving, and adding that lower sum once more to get 697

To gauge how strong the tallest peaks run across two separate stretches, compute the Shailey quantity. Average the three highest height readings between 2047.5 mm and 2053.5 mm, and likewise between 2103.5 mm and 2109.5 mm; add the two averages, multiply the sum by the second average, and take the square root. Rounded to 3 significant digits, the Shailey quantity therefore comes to 23.0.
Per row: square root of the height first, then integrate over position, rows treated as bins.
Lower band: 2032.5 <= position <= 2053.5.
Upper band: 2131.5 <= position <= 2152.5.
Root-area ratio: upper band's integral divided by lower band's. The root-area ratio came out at 1.04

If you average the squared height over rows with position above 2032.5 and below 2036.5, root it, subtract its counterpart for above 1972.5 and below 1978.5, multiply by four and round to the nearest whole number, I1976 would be 11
